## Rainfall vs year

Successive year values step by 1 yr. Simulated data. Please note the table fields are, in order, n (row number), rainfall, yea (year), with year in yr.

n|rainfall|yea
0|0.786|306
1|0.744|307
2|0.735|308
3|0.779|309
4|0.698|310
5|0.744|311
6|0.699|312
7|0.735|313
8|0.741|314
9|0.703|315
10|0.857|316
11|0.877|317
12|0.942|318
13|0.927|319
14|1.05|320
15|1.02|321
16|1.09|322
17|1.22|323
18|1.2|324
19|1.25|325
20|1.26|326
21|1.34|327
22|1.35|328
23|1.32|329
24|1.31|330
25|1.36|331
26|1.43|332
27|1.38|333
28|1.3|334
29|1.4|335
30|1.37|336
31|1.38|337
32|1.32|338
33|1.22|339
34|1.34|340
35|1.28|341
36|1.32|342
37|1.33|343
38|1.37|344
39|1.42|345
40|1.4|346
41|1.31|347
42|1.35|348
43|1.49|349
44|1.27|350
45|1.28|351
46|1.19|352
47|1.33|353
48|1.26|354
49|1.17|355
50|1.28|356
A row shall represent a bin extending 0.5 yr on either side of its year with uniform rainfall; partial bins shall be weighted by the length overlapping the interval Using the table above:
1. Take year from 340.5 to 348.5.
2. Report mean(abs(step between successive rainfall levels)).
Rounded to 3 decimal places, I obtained 0.041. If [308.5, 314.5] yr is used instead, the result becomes 0.043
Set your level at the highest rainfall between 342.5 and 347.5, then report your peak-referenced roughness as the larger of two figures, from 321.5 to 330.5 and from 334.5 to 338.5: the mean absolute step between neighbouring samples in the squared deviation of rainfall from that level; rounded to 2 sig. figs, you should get 0.016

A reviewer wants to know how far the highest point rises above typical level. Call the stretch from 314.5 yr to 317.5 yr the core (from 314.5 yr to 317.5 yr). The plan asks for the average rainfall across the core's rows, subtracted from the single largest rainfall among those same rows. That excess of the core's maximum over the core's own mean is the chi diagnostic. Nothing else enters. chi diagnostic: 0.065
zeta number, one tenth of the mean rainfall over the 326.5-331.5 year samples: 0.134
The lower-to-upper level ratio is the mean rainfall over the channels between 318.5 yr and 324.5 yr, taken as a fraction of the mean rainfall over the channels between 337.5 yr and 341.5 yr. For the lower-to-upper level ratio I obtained 0.84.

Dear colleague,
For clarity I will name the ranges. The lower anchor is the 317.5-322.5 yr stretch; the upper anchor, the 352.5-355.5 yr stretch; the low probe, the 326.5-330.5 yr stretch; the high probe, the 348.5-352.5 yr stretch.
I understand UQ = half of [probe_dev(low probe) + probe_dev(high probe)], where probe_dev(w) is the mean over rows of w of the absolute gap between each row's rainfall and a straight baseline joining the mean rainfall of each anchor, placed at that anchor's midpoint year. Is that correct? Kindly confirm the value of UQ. 0.18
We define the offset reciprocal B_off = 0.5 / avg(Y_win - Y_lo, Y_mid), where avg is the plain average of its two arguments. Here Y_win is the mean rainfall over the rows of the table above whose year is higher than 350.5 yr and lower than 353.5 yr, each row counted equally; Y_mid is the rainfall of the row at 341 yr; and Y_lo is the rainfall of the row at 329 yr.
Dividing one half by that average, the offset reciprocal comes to 0.815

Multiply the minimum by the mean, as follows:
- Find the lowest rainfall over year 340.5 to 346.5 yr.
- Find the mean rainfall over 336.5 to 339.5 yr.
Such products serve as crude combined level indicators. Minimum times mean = 1.7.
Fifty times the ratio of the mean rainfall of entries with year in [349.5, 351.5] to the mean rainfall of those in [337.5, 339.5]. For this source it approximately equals 50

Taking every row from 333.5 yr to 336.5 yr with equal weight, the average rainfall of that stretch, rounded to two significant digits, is 1.4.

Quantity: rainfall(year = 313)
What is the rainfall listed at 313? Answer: 0.735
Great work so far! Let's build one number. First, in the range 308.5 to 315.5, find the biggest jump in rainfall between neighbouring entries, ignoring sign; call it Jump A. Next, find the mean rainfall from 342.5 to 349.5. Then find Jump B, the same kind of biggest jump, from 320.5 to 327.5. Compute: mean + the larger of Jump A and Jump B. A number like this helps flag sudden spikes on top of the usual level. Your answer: 1.51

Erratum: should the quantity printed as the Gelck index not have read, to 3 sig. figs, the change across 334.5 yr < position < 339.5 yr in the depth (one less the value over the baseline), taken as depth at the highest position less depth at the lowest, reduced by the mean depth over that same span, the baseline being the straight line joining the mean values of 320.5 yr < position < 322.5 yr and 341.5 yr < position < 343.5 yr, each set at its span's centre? 0.254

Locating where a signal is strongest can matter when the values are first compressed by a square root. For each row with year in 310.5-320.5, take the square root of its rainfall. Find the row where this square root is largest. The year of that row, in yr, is 320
